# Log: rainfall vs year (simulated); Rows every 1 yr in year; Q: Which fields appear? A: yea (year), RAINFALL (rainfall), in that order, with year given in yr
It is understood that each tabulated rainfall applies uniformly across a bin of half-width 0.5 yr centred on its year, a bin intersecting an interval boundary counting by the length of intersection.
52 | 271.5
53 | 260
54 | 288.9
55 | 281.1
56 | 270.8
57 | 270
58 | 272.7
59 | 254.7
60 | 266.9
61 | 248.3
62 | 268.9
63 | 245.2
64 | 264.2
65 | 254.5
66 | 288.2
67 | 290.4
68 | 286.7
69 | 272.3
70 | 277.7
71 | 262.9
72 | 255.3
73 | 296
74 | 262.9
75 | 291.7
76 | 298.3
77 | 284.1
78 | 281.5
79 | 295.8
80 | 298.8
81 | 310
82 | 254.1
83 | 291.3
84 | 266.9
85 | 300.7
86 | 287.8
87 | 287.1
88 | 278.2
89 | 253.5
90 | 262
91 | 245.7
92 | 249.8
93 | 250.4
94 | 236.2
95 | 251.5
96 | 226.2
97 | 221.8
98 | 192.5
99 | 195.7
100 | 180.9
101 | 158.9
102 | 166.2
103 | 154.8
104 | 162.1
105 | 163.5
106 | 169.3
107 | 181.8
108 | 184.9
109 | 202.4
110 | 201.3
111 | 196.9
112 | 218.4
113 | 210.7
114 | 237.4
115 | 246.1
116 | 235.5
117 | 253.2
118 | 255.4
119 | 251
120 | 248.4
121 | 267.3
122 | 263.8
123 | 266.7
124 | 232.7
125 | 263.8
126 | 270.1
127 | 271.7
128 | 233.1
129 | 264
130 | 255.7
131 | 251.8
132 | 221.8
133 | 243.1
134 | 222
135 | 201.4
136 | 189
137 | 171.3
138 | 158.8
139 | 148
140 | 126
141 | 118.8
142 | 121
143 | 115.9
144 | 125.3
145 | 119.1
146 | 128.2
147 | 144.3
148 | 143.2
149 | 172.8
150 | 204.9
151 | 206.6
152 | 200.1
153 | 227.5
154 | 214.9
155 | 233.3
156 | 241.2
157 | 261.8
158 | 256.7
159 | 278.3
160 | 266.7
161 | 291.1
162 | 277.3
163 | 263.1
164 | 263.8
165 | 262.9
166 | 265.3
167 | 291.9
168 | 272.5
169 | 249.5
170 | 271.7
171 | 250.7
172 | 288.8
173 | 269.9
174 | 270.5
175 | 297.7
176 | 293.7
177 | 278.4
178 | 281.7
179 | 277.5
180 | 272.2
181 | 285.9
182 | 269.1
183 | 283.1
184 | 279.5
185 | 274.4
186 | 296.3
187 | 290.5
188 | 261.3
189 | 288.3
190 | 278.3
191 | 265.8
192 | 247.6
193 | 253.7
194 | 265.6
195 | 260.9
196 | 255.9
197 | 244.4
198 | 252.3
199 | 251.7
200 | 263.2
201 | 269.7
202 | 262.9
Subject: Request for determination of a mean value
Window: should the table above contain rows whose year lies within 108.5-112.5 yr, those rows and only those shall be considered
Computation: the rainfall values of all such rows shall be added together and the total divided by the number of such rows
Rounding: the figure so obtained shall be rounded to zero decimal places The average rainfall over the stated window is 205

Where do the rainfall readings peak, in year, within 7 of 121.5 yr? 127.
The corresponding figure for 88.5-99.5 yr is 90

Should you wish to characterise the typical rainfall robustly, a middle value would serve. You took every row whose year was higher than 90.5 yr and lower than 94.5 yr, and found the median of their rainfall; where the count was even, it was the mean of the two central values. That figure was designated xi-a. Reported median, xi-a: 248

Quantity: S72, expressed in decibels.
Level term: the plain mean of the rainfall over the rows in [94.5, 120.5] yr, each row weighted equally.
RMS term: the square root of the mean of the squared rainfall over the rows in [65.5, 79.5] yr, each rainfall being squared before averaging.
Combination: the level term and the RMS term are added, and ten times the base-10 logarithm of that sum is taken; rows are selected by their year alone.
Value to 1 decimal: 26.9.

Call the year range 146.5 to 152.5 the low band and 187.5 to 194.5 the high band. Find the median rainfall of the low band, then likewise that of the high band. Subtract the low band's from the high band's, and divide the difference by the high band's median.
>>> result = 0.30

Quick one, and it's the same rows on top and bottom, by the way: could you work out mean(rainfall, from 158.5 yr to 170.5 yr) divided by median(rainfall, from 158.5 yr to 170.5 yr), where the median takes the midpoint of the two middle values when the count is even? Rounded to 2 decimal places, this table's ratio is 1.01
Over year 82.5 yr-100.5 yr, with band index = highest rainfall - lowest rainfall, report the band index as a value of 120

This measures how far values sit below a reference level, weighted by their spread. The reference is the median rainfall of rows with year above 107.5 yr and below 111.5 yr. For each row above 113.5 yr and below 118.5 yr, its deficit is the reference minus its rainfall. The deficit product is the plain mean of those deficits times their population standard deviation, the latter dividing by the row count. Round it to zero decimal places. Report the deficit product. -373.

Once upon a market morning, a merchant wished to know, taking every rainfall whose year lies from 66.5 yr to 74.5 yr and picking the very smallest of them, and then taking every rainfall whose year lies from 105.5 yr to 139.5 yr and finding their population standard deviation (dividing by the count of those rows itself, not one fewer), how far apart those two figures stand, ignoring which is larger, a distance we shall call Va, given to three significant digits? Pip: 220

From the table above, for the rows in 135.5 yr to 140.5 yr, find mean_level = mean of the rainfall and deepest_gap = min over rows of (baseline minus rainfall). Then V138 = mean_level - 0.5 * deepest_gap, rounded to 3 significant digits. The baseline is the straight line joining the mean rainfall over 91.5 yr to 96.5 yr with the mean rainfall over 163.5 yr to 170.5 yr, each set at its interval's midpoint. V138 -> 124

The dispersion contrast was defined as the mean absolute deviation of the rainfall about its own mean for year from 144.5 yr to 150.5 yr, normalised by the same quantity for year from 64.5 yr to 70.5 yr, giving 2.4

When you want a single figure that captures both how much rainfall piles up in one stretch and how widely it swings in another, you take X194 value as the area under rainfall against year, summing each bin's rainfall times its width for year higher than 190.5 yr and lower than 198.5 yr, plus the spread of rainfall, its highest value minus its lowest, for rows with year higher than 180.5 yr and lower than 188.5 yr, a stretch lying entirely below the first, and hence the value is 2081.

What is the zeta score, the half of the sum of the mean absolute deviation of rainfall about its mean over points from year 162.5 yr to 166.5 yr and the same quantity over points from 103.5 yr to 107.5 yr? 3.6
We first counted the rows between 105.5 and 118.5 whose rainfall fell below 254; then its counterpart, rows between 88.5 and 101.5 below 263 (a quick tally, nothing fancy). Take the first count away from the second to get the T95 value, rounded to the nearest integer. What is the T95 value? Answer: 1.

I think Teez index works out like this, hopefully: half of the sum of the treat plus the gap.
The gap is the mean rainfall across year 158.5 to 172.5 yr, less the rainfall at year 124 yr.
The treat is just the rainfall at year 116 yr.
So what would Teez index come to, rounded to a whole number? 137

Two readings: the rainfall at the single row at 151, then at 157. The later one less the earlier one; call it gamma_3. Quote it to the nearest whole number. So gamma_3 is 55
